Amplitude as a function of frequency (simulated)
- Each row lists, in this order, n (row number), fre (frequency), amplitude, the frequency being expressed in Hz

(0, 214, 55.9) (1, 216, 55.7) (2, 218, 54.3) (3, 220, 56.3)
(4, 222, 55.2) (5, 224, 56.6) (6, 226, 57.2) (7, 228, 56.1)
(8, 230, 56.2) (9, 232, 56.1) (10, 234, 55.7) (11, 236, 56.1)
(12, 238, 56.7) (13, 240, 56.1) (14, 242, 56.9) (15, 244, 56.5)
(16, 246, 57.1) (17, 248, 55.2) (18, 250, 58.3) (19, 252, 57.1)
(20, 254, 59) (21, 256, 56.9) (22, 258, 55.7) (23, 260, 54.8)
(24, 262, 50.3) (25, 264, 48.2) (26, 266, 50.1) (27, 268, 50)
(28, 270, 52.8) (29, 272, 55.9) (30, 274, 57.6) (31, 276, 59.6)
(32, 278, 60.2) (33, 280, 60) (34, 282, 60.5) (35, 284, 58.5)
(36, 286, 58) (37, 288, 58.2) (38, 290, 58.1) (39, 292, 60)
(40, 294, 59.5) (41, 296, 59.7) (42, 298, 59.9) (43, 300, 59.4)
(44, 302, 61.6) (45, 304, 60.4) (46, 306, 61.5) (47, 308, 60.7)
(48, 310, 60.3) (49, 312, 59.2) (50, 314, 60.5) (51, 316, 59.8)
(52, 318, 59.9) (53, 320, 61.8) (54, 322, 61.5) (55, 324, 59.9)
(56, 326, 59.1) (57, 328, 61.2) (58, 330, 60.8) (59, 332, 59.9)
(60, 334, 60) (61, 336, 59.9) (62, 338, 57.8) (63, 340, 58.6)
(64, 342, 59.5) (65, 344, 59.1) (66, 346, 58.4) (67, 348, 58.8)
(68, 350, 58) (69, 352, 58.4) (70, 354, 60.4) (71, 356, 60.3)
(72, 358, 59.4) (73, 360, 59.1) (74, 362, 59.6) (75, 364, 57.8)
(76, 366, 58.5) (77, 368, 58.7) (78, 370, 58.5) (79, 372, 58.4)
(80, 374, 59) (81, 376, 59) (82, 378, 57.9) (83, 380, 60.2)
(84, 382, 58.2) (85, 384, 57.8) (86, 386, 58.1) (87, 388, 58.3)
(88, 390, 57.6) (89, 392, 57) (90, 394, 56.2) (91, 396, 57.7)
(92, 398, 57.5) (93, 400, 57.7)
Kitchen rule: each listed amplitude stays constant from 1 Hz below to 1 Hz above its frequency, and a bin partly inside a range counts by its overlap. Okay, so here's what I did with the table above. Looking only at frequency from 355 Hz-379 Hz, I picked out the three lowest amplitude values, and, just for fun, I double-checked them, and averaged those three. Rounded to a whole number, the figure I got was 58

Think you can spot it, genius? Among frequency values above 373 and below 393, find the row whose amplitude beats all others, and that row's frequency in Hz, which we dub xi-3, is 380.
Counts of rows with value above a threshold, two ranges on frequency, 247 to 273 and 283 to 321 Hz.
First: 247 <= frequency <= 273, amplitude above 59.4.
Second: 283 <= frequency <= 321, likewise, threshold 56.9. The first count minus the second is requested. -19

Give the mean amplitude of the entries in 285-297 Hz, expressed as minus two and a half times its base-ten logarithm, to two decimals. -4.43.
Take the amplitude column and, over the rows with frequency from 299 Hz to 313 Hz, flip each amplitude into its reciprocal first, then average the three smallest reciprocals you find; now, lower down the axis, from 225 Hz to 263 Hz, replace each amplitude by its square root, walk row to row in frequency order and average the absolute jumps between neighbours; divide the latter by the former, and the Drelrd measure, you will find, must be 5.0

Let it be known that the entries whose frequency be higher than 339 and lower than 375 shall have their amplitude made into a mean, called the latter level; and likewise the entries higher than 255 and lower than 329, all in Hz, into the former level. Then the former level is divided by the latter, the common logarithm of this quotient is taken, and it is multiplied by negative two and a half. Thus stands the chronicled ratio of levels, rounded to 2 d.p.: 0.01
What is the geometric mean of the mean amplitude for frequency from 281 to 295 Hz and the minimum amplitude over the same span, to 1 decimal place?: 58.5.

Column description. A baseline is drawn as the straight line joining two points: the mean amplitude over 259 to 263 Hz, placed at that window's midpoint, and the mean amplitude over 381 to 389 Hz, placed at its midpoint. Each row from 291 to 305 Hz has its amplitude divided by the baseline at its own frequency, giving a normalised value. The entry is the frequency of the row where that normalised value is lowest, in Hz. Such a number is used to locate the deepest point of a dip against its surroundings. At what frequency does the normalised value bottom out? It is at 300 Hz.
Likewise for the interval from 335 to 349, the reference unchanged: 338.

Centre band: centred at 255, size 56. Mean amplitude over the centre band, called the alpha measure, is 55.9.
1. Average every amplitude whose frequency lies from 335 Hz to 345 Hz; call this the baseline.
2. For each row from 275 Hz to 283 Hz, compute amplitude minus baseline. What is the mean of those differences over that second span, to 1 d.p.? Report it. 1.1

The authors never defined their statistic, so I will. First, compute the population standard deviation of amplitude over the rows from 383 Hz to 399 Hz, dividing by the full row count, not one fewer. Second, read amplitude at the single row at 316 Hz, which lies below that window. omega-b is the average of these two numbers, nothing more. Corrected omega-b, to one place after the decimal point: 30.2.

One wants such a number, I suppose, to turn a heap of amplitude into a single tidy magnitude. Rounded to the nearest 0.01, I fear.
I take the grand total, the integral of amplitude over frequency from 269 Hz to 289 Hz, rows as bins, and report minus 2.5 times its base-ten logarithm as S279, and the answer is -7.66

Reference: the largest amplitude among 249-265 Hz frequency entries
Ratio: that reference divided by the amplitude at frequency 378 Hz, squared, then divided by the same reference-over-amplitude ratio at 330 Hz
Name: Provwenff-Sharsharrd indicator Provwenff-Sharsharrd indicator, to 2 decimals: 1.07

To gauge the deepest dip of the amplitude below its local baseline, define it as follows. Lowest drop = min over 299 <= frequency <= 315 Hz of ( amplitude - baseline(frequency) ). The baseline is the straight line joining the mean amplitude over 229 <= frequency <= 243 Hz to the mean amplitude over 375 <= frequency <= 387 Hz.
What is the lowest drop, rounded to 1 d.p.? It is 1.7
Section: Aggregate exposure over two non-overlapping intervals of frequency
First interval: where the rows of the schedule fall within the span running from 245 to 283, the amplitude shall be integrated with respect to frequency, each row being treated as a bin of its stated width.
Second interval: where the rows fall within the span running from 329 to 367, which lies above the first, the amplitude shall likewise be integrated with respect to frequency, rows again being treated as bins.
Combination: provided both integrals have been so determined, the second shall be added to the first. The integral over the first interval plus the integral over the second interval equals 4367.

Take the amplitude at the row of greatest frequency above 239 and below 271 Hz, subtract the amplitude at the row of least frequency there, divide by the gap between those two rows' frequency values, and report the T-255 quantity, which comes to -0.11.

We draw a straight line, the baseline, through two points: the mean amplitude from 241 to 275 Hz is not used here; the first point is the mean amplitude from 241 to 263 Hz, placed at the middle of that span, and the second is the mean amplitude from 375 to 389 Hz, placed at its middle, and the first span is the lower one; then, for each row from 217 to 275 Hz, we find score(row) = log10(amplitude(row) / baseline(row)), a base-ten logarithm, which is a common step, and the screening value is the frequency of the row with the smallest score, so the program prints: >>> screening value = 264 Hz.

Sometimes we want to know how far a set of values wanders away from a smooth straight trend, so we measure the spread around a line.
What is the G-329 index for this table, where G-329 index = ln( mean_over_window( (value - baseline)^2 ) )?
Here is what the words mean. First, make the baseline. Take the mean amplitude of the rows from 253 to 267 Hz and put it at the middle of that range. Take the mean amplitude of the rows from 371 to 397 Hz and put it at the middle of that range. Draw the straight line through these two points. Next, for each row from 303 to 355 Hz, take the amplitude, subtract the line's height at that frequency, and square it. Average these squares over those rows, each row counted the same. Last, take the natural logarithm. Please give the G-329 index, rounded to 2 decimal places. 2.78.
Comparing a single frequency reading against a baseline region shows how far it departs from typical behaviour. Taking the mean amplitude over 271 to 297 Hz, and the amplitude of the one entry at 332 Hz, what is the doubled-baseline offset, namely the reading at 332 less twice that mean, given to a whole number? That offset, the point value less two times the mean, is -58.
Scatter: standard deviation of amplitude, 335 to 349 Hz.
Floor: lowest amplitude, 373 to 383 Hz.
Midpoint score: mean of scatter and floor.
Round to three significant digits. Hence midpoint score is 29.3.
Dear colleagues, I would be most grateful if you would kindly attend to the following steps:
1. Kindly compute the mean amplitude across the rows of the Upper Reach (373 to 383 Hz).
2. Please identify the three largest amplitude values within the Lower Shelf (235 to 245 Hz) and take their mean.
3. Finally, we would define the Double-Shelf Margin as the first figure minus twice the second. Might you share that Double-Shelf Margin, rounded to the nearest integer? -55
